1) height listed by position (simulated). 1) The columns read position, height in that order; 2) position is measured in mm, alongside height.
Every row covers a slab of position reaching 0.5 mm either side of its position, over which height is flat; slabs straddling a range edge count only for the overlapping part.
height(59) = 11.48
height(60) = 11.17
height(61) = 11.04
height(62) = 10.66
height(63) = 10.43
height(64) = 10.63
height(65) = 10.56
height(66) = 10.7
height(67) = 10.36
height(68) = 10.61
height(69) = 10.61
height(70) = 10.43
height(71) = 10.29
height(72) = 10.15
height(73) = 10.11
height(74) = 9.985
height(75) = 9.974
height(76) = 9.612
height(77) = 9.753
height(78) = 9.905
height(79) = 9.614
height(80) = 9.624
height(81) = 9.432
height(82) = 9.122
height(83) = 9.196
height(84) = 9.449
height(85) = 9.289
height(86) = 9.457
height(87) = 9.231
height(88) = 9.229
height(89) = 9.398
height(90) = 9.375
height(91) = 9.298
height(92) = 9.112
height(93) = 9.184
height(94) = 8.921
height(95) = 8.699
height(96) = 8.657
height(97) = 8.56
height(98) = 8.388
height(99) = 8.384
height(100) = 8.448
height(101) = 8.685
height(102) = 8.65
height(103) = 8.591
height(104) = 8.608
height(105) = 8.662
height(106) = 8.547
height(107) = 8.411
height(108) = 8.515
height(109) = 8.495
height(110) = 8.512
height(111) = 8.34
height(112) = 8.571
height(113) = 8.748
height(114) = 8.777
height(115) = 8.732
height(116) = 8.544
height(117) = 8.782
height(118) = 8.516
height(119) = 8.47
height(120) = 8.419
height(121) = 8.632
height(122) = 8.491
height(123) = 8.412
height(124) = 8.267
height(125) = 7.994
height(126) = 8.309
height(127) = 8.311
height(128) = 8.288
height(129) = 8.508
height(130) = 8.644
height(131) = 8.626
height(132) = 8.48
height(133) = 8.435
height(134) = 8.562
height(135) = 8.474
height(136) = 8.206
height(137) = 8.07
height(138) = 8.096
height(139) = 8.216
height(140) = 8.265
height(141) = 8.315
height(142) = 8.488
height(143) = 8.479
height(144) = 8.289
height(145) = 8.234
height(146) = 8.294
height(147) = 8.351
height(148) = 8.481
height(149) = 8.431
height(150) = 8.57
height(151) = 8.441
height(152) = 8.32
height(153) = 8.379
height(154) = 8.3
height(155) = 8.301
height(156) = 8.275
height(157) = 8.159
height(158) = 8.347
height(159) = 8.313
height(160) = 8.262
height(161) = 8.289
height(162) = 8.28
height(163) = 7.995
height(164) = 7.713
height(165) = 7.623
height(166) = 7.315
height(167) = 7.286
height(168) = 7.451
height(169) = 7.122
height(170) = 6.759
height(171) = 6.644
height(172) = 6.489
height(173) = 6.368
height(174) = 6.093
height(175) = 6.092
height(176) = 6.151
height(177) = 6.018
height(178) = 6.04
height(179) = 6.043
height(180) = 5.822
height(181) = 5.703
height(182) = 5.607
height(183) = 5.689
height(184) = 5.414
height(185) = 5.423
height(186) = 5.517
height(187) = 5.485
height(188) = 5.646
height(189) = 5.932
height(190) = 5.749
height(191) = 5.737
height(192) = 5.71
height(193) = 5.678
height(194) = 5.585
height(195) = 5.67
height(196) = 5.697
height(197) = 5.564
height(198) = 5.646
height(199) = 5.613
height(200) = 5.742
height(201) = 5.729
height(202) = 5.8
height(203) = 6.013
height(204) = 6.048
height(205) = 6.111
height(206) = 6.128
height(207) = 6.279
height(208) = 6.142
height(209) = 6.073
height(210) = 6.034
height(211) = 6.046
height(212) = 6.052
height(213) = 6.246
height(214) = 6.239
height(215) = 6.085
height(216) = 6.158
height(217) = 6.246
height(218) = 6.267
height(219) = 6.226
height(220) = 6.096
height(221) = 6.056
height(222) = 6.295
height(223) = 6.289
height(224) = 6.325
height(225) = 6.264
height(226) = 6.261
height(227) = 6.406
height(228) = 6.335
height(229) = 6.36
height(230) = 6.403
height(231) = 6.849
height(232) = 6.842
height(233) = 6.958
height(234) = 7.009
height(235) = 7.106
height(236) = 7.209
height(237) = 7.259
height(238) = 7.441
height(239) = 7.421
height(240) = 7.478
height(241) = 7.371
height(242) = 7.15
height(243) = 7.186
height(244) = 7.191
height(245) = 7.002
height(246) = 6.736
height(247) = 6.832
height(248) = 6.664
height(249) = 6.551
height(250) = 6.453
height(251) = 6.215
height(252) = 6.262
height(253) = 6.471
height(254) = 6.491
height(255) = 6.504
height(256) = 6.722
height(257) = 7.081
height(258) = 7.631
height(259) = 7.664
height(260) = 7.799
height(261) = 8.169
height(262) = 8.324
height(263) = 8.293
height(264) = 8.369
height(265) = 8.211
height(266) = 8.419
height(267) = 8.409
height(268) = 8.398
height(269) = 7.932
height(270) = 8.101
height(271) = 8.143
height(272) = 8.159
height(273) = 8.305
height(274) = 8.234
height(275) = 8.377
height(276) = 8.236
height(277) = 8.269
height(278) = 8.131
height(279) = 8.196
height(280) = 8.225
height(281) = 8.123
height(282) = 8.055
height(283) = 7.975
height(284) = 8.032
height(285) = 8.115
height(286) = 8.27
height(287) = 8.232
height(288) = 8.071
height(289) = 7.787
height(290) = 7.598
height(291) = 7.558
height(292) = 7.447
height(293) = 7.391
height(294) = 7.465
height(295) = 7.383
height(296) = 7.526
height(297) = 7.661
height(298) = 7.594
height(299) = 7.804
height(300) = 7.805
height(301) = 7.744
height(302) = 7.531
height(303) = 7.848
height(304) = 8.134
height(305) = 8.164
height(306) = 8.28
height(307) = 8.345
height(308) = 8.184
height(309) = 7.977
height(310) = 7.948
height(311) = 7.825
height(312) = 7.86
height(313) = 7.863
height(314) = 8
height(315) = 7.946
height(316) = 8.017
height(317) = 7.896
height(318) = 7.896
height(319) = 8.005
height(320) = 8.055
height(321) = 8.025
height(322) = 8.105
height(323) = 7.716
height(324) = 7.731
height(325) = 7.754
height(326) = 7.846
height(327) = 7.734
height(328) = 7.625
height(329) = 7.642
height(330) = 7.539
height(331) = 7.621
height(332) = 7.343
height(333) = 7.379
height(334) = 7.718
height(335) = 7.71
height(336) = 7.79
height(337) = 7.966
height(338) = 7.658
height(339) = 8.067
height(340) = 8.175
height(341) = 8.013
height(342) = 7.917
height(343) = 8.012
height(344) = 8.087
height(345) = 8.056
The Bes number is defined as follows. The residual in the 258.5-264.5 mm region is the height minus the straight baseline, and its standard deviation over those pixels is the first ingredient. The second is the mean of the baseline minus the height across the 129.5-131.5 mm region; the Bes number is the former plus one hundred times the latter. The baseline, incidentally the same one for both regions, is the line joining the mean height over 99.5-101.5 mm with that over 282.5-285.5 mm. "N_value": -15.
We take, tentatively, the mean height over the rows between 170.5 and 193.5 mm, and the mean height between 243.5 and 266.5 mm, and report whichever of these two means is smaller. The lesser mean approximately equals 5.87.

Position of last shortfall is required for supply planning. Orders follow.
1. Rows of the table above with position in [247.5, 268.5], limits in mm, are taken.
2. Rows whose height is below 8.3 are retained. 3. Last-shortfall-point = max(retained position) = 265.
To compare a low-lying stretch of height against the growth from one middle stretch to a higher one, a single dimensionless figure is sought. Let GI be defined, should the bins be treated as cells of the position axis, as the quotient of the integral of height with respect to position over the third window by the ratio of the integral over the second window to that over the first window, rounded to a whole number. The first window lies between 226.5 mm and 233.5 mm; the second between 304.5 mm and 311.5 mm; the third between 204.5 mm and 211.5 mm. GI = 35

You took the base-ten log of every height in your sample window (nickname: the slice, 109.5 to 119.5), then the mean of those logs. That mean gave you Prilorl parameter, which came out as 0.93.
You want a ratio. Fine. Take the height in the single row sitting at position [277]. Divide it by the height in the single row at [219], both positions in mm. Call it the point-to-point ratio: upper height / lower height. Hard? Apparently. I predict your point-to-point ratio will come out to 1.33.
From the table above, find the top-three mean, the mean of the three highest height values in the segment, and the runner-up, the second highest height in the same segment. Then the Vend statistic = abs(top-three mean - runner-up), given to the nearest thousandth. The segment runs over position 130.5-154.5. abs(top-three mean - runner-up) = 0.016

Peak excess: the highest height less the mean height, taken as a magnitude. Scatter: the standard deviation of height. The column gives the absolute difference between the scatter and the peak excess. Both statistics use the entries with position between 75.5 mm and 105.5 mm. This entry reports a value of 0.38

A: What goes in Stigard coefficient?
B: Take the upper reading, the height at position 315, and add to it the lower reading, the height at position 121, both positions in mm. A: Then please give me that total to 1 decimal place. 16.6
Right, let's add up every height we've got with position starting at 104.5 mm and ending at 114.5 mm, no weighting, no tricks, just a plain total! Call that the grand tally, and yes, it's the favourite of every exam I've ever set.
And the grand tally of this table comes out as 86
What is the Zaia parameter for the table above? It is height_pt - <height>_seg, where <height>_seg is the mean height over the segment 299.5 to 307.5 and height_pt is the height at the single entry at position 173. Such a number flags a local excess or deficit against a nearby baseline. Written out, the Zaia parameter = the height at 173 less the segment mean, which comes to -2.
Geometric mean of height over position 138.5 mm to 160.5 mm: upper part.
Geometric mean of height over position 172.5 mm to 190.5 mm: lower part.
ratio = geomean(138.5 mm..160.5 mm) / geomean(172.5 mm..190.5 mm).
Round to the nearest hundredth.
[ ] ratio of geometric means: 1.43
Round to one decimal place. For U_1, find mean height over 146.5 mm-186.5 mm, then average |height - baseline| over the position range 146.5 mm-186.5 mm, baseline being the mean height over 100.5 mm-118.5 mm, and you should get 1.4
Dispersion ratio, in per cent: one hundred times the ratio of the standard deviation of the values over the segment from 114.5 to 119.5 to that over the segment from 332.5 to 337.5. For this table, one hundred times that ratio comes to 65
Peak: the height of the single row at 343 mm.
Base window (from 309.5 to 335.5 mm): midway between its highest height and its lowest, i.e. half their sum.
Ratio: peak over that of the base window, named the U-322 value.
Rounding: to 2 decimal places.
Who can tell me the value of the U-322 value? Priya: 1.04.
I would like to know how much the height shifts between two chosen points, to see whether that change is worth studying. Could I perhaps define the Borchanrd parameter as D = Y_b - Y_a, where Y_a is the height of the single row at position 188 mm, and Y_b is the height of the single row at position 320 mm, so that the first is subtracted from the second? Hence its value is 2.4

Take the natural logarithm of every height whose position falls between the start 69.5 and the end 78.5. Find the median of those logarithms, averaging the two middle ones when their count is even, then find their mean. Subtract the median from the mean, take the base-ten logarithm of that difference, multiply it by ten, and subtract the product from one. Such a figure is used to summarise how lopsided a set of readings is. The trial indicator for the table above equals 26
